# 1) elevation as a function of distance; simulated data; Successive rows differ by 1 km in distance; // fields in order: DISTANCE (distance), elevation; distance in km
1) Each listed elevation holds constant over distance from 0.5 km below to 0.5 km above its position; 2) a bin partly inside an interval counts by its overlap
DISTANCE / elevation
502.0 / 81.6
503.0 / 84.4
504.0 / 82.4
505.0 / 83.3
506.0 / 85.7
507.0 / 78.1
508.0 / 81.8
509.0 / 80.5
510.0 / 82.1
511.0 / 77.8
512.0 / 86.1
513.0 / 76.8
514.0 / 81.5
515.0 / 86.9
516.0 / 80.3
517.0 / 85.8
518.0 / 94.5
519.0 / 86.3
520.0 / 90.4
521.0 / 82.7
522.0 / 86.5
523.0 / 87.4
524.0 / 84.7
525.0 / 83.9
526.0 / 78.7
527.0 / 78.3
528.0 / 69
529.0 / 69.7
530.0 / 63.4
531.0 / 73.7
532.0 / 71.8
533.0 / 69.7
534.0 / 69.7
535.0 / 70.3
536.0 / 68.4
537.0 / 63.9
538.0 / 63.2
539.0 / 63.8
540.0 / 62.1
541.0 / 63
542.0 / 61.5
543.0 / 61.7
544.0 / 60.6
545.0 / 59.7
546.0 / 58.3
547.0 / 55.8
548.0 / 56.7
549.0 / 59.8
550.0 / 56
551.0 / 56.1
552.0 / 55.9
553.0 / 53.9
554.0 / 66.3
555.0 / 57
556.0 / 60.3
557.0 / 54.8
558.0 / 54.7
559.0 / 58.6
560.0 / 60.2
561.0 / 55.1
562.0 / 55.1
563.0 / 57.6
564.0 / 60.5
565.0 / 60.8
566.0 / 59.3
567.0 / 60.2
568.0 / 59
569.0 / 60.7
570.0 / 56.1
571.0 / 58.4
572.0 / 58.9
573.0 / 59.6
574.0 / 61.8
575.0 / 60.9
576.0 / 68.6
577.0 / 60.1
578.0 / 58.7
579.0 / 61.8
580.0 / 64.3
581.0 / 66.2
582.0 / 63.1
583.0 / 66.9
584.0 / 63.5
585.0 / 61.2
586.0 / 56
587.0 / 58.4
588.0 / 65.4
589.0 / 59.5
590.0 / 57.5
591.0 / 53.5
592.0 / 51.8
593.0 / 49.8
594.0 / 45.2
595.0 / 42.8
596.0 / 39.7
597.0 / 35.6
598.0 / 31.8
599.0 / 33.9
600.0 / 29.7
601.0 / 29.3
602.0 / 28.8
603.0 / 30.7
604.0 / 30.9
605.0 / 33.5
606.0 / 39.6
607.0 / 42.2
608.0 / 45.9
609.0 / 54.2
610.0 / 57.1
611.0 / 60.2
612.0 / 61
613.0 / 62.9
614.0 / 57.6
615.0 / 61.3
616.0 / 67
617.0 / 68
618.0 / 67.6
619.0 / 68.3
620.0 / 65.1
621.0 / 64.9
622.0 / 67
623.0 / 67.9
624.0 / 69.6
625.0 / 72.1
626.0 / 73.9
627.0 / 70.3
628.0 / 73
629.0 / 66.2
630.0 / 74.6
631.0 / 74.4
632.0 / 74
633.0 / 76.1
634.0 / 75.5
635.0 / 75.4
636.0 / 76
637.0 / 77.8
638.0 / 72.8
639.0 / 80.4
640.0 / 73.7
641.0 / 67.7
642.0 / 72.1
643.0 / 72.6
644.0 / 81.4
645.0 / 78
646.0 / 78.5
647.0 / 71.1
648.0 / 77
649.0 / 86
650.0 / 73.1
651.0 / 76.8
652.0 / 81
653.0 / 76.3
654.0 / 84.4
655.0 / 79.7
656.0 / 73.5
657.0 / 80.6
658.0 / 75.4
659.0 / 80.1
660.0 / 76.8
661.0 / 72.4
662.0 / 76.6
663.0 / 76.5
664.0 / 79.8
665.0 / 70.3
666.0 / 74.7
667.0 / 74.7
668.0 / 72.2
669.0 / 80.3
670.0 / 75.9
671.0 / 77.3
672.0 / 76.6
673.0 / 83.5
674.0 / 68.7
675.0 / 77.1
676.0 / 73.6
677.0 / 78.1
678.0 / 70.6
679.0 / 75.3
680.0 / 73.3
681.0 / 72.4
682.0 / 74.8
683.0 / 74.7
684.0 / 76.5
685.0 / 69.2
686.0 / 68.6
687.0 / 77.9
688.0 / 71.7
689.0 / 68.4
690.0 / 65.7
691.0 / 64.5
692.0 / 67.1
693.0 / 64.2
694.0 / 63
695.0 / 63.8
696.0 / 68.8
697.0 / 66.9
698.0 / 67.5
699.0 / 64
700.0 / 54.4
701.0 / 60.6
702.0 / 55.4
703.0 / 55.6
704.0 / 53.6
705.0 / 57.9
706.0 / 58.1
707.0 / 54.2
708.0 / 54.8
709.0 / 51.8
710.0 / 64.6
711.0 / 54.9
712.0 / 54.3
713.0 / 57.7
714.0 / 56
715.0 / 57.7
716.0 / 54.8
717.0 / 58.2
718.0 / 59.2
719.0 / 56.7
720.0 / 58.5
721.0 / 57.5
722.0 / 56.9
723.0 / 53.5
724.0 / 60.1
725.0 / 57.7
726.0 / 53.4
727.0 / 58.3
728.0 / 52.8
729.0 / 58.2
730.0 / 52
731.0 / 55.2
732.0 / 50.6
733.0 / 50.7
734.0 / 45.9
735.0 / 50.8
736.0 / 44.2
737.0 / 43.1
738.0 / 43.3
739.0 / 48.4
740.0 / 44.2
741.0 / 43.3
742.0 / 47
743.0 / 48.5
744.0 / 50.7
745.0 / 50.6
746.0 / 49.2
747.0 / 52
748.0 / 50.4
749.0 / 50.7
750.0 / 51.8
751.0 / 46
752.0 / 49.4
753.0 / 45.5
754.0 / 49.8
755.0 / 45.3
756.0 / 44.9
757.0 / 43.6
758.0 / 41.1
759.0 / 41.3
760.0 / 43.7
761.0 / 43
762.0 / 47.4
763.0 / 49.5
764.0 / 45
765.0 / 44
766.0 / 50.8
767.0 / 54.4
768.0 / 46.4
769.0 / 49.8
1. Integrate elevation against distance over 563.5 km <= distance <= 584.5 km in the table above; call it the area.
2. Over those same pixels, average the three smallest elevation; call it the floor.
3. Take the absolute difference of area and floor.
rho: 1232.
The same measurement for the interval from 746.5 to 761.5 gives 657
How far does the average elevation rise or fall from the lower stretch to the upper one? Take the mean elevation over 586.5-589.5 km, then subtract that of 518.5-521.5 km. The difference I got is -25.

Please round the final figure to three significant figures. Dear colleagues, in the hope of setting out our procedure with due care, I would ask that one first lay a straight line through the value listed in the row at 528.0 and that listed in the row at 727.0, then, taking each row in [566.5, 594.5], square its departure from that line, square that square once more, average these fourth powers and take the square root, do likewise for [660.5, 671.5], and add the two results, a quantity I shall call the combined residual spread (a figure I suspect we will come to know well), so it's 330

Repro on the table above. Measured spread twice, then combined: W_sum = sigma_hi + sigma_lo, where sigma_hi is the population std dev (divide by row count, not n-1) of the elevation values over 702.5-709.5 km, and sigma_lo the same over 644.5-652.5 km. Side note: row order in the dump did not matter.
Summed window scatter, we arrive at 6.4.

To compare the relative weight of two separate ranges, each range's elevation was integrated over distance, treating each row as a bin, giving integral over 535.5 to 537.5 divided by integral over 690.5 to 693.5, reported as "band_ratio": 0.68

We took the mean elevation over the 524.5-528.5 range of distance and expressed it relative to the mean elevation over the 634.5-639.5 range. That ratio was 1.0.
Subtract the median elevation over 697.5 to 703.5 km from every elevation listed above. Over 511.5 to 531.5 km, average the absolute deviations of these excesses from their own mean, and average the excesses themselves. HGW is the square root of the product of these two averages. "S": 12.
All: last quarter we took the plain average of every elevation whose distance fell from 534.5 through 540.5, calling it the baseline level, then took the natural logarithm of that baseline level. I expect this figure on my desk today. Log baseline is 4.18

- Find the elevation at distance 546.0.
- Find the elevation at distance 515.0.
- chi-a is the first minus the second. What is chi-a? -29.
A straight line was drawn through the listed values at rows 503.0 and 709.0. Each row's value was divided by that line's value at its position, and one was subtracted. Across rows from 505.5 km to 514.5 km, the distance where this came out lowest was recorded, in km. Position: 513.0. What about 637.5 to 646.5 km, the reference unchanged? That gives 641.0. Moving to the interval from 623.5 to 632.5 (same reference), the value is 629.0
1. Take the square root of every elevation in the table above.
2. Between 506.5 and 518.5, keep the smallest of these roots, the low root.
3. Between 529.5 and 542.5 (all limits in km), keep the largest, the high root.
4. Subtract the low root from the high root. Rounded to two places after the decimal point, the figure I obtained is -0.18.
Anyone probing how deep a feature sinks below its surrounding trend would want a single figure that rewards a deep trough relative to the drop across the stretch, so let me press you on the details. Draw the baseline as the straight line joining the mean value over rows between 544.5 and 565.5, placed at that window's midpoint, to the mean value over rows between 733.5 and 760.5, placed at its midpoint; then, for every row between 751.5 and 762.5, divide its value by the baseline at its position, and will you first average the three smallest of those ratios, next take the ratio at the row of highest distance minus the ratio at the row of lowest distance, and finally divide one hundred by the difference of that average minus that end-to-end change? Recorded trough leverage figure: 107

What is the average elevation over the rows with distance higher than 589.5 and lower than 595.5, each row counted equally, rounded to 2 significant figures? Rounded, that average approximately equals 50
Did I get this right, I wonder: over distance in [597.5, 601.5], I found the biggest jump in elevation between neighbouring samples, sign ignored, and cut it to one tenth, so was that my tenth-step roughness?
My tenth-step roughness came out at 0.42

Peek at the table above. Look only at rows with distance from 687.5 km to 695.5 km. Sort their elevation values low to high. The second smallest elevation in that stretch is 63.8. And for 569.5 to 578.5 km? 58.4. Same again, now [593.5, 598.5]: 35.6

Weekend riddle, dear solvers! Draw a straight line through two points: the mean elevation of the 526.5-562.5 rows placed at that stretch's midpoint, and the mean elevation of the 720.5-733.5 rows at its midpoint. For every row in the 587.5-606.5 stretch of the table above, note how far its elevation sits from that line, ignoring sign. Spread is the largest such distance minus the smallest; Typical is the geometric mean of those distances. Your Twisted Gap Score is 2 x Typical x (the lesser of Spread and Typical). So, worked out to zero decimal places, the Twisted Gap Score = 417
